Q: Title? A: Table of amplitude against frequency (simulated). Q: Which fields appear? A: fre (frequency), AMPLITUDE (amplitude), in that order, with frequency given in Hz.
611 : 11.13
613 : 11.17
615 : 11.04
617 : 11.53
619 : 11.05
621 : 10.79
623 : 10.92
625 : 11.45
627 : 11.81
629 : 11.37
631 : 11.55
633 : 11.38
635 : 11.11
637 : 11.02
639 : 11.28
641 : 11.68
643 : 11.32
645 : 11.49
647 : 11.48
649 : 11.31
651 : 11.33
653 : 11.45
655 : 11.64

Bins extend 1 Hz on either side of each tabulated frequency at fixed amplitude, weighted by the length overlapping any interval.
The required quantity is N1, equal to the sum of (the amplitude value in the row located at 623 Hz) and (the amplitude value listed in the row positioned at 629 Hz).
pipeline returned 22.3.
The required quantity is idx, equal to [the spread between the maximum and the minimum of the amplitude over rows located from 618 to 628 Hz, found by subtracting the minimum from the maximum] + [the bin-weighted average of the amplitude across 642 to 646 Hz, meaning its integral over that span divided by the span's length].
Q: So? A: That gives 12.4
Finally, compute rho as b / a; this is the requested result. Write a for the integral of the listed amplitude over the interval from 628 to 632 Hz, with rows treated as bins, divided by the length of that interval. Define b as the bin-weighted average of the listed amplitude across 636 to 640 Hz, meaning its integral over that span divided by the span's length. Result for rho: 0.97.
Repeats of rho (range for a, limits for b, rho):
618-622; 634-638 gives 1.01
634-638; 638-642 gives 1.04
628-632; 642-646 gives 1.00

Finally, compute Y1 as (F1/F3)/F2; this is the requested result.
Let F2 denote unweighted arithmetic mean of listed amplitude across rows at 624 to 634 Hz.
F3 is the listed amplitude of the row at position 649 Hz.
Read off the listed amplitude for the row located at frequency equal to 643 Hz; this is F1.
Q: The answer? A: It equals 0.0869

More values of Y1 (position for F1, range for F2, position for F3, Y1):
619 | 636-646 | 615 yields 0.0881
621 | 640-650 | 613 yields 0.0843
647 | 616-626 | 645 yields 0.0896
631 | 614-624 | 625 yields 0.0912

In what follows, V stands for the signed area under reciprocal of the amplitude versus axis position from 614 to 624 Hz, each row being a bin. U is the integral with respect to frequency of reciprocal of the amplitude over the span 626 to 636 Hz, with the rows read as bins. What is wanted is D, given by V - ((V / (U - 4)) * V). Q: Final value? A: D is 1.17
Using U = 0.874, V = 0.904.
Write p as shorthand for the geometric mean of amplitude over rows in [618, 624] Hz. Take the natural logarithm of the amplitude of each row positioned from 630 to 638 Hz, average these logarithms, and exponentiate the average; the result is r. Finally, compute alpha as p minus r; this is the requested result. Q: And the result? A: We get -0.34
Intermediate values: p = 10.9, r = 11.26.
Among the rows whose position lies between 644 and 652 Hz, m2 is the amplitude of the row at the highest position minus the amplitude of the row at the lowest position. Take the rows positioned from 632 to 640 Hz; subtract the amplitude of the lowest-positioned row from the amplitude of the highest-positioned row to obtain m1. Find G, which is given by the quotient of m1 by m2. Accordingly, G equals 0.6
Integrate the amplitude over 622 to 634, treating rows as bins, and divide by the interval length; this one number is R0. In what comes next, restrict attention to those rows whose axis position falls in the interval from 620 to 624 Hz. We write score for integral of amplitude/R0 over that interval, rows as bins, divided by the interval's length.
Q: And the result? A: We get 0.951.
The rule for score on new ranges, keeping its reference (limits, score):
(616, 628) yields 0.986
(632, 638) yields 0.979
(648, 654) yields 0.996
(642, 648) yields 1.001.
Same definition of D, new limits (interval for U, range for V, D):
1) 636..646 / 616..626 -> 1.16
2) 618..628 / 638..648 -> 1.12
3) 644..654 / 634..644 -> 1.14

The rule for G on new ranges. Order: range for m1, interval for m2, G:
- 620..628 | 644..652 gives -6.4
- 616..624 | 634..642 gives -1.1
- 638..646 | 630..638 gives -0.4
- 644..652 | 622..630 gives -0.4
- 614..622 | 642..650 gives 25.0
